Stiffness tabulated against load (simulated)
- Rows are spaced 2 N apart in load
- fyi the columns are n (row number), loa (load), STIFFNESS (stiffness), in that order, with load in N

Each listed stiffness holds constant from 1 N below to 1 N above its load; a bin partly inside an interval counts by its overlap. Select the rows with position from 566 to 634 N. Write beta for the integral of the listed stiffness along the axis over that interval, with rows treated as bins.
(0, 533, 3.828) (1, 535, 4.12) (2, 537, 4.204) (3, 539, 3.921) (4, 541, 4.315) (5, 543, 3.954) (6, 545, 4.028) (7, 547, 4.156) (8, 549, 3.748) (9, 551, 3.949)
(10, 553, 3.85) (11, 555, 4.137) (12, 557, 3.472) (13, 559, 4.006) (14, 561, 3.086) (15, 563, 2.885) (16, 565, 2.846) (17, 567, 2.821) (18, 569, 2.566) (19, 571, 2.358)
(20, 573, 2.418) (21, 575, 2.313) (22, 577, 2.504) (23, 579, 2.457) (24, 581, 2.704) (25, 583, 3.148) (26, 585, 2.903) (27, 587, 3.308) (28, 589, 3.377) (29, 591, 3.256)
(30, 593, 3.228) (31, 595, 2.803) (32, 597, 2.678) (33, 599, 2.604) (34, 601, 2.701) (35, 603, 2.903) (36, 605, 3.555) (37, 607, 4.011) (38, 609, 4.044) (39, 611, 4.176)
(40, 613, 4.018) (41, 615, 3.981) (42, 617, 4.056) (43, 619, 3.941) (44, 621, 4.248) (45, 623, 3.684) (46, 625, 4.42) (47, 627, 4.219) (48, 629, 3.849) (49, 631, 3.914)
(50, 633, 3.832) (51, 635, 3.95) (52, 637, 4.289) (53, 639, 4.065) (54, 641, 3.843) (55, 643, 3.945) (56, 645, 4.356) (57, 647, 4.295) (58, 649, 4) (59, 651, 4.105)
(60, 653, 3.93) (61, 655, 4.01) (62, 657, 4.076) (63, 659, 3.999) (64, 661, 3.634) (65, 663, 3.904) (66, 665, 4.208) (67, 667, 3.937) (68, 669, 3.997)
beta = 226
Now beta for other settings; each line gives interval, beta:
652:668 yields 63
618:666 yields 193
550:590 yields 122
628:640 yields 48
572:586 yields 37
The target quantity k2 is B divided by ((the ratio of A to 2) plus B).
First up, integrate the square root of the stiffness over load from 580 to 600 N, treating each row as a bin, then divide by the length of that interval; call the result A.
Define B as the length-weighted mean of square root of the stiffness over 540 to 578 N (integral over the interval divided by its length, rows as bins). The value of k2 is 0.68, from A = 1.73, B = 1.82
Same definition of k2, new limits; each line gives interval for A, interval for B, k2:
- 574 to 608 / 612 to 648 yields 0.70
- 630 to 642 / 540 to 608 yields 0.64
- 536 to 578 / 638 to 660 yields 0.69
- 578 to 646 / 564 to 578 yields 0.63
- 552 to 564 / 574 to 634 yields 0.66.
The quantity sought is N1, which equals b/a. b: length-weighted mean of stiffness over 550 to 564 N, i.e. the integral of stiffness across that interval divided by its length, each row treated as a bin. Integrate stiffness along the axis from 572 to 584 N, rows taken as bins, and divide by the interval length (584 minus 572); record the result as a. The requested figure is 1.4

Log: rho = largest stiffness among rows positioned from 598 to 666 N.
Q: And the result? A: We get 4.42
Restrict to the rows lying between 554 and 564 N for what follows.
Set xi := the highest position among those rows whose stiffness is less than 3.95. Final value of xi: 563 N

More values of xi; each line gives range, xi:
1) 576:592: 591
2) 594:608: 605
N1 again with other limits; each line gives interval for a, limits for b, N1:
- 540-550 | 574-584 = 0.6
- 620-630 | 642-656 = 1.0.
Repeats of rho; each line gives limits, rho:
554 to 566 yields 4.137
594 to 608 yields 4.011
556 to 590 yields 4.006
